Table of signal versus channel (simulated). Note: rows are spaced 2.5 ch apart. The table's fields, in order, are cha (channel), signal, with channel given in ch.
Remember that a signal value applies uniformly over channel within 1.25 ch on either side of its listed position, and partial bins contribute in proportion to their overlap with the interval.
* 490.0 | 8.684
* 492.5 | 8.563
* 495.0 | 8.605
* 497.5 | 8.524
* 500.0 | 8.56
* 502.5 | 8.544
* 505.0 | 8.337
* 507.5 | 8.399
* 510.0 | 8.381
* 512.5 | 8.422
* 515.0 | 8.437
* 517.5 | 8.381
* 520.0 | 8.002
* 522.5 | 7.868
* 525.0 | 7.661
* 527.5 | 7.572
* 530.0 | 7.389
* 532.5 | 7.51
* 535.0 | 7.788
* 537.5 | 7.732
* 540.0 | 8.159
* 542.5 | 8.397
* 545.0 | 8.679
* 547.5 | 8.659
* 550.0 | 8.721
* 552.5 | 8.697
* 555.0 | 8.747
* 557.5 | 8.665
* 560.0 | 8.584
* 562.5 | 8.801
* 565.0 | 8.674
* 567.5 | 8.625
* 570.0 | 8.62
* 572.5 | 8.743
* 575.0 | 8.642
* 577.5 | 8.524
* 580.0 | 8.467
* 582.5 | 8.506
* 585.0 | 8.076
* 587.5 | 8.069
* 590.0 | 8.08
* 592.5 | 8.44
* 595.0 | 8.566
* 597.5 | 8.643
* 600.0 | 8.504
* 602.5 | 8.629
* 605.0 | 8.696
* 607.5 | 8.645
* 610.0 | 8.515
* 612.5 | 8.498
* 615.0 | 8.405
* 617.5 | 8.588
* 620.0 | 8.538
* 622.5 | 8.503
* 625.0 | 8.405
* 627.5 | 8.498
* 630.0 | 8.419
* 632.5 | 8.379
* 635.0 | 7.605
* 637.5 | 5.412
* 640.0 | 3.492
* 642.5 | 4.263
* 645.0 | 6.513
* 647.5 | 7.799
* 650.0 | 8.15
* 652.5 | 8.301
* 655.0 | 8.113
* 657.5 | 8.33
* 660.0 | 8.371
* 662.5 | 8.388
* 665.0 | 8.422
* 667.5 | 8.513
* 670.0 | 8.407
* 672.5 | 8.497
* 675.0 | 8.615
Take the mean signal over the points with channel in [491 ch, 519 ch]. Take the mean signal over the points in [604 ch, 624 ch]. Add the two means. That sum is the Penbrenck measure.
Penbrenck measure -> 17.0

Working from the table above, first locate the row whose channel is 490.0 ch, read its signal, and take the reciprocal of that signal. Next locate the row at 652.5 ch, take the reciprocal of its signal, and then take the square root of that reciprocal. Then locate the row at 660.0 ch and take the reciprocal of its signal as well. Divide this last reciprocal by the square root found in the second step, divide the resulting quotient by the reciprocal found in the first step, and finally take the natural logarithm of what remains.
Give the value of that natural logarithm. 1.09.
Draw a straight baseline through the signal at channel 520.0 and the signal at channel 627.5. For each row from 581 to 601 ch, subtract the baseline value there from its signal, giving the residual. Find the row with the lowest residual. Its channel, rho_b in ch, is 590.0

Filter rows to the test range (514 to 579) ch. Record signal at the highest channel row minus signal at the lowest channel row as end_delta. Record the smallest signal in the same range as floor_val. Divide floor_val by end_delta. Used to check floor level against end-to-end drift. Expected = 85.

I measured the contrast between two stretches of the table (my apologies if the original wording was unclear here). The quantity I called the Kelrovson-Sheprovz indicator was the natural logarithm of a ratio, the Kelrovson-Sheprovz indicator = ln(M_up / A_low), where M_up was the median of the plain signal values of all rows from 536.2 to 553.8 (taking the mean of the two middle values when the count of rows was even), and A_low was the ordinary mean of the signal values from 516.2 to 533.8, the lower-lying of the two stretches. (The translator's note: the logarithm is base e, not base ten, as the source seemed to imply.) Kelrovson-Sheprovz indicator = 0.11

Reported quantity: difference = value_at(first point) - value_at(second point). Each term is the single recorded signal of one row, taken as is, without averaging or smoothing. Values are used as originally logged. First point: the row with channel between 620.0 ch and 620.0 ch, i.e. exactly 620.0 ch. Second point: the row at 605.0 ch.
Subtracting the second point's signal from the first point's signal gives -0.2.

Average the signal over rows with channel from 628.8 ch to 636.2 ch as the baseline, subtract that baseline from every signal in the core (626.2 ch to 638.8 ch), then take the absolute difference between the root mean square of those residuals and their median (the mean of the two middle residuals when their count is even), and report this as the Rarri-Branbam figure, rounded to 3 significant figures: 1.02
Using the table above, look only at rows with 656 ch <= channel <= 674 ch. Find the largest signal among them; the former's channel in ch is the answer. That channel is 667.5 ch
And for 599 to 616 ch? 605.0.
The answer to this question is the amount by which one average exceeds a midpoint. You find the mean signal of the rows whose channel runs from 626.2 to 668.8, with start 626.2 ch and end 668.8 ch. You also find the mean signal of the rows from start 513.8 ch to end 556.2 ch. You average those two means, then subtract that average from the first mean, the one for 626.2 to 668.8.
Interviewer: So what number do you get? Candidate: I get -0.3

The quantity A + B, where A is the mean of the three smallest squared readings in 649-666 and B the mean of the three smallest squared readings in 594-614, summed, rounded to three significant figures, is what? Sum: 139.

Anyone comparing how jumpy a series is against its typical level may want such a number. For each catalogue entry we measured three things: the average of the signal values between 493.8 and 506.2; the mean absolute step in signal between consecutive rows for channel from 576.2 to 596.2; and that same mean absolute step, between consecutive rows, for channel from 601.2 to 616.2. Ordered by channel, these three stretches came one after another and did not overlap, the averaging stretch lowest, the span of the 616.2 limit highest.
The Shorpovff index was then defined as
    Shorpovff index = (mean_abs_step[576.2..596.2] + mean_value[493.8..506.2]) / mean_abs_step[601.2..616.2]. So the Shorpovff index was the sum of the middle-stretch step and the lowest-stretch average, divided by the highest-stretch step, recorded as 121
